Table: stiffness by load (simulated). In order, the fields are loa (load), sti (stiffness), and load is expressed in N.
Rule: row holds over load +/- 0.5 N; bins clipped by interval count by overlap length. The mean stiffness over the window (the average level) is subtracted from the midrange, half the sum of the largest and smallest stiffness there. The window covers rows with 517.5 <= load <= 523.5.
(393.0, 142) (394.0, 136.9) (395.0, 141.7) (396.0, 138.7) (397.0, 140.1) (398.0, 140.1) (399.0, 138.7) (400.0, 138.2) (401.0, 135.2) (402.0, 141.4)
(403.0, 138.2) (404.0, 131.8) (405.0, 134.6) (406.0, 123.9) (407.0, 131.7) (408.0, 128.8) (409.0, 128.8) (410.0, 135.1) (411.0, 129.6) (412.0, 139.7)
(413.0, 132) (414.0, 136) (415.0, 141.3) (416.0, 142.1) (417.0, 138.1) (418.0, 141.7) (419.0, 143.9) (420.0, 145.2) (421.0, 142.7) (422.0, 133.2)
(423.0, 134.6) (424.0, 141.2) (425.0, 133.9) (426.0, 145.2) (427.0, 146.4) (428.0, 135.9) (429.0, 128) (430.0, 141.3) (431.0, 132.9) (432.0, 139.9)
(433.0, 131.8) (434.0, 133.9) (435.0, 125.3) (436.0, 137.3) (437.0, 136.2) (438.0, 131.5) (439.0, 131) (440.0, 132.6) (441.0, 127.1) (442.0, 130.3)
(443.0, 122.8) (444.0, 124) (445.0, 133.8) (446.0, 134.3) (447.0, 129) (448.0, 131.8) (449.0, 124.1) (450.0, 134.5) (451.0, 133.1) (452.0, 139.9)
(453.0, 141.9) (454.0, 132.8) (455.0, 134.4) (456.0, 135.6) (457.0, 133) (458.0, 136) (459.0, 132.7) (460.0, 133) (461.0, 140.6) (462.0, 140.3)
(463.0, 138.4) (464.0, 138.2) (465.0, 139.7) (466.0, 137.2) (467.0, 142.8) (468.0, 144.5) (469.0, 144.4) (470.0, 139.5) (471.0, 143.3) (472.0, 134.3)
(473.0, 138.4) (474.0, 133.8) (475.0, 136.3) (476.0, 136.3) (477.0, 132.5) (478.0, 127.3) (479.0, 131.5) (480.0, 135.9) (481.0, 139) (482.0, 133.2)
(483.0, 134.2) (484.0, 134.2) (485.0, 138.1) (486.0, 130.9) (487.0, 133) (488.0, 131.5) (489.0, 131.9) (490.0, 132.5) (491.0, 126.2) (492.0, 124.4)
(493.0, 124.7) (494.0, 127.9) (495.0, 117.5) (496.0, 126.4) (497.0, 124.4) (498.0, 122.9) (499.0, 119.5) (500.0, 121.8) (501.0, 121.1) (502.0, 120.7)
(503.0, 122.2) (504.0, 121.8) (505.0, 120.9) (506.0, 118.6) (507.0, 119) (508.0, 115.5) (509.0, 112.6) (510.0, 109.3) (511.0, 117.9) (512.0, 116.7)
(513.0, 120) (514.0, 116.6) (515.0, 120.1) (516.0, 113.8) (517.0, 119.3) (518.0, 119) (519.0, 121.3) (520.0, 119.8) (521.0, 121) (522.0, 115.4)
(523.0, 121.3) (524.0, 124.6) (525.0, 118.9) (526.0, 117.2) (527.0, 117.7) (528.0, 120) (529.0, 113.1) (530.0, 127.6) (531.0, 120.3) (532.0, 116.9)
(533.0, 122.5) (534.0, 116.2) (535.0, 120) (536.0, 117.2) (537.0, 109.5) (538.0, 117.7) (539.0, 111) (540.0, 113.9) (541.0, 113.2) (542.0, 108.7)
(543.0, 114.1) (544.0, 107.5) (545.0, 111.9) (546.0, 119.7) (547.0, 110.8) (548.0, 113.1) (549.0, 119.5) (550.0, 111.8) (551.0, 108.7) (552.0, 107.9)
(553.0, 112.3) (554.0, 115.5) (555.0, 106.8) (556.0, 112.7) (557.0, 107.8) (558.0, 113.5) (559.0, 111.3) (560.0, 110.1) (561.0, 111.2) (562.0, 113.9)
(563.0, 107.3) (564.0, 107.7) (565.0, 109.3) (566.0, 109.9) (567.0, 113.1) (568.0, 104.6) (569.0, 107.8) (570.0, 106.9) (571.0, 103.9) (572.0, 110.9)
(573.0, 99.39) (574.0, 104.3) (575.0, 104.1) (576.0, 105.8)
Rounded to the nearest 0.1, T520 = -1.3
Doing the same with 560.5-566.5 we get 0.7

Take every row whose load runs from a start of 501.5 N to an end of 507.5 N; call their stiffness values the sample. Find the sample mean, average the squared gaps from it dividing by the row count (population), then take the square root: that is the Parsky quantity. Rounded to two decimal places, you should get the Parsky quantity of 1.33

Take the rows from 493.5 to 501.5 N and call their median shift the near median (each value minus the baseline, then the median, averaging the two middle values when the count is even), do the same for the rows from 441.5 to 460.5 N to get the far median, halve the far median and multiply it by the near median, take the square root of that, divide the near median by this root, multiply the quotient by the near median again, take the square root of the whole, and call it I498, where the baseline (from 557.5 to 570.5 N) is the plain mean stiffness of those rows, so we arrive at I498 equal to 3.6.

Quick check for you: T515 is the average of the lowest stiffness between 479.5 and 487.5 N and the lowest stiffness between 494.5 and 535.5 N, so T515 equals 120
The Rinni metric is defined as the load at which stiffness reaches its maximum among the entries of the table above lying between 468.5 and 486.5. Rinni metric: 469.0 N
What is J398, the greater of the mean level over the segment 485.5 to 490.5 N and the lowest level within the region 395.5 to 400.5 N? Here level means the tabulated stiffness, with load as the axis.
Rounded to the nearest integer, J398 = 138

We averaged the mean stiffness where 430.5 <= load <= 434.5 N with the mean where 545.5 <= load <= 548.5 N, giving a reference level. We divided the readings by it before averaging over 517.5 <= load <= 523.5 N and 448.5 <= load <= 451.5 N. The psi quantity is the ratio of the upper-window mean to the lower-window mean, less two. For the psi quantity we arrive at -1.08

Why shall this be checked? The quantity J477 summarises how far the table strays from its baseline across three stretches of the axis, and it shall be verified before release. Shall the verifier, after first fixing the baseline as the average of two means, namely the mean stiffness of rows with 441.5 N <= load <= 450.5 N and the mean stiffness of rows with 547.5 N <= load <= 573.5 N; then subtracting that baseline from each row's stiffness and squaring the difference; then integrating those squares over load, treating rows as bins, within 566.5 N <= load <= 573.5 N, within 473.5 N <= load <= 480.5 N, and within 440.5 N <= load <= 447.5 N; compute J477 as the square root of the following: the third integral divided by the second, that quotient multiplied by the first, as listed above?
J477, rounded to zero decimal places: 26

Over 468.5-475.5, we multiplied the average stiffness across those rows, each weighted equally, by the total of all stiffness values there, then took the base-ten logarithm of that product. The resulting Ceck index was 5.13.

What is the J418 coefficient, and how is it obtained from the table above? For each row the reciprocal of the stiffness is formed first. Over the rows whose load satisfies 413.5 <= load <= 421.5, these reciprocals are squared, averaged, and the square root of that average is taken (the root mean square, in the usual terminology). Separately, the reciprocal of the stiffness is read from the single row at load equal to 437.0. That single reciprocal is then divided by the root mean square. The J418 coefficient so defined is 1.04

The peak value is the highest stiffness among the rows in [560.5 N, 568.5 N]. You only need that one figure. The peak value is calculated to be 113.9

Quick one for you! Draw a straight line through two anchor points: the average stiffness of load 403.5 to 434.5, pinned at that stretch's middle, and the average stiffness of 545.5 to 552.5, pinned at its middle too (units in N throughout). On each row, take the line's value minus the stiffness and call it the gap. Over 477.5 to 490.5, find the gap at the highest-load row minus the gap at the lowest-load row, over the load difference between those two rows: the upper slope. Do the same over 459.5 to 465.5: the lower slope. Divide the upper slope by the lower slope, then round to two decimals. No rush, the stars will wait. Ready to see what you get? 0.40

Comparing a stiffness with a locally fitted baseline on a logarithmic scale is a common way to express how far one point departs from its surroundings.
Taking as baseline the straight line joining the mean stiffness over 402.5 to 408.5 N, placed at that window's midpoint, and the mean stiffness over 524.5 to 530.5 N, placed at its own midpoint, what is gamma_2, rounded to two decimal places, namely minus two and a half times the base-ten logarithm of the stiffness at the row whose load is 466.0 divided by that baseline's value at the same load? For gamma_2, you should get -0.10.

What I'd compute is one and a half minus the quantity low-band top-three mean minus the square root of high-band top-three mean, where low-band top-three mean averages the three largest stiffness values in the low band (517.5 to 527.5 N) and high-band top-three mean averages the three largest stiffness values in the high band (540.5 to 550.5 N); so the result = -110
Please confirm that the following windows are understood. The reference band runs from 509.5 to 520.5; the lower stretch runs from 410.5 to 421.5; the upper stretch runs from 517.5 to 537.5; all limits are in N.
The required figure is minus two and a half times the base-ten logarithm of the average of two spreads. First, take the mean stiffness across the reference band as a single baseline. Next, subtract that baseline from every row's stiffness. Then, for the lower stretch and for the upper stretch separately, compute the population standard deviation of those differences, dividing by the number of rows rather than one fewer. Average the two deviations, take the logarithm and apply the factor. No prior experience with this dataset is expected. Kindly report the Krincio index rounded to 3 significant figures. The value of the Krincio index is -1.58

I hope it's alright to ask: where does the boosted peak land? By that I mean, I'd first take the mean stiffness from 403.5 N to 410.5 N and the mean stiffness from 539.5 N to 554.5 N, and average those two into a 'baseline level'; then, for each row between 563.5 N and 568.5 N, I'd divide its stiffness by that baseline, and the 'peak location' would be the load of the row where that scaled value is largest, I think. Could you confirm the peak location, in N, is 567.0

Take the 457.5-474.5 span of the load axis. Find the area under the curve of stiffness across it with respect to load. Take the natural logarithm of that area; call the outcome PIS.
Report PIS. 7.77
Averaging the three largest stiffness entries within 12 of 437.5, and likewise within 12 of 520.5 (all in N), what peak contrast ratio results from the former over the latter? 1.16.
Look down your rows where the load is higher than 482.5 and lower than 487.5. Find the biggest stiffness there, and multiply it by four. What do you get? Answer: 552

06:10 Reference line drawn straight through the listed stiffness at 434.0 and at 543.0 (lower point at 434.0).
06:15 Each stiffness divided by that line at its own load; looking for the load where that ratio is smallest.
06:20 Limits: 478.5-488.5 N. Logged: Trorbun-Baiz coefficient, 479.0 N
